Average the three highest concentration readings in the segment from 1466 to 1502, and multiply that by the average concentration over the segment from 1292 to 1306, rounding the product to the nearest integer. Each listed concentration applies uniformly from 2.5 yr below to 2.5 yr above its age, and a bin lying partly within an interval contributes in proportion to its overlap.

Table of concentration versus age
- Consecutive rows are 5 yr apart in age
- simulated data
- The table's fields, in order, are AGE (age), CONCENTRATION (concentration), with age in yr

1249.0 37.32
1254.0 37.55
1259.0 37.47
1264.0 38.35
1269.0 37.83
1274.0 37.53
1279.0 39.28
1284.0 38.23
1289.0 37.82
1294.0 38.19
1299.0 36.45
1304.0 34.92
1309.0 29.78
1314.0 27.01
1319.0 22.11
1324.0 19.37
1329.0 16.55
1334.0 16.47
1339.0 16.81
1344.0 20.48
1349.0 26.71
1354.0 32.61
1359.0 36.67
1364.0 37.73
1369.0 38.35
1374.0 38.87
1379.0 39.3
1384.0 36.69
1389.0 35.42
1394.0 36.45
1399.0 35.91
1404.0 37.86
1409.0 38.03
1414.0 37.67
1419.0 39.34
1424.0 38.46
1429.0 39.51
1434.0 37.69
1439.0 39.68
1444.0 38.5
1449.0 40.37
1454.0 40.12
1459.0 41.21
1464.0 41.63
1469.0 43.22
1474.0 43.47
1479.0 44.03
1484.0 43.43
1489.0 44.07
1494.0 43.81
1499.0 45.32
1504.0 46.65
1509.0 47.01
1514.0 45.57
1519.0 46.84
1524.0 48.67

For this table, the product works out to 1624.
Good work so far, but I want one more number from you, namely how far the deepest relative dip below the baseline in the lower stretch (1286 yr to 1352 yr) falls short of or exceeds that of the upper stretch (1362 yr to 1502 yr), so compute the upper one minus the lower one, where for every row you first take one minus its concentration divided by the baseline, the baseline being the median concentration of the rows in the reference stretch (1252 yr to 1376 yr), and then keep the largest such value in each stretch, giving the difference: -0.52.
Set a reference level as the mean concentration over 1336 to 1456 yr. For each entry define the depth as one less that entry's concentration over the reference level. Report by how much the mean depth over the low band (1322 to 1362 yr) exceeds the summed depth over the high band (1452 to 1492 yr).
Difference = 1.9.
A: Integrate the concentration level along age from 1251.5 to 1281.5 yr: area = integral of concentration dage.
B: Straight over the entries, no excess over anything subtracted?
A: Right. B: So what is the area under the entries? 1140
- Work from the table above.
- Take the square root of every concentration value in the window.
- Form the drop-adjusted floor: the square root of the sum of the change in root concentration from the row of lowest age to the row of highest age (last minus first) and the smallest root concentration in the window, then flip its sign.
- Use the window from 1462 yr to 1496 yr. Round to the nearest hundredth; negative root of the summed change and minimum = -2.57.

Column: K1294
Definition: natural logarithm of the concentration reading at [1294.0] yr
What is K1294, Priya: 3.64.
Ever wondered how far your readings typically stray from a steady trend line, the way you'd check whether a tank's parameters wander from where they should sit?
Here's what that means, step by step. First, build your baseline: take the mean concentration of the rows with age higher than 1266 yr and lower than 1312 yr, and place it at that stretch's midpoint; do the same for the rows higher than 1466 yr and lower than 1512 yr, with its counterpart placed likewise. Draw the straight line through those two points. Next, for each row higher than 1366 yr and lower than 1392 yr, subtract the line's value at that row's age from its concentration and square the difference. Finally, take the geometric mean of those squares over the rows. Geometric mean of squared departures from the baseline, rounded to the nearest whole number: 4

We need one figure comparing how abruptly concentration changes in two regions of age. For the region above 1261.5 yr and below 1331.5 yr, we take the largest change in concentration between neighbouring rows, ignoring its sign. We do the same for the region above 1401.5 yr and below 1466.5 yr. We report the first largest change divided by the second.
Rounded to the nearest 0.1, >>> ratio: 2.6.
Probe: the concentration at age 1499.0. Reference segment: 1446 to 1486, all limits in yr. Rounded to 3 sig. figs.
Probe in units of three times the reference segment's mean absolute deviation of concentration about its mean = 11.2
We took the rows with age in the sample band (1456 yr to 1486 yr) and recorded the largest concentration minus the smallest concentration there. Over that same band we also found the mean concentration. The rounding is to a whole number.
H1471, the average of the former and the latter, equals 23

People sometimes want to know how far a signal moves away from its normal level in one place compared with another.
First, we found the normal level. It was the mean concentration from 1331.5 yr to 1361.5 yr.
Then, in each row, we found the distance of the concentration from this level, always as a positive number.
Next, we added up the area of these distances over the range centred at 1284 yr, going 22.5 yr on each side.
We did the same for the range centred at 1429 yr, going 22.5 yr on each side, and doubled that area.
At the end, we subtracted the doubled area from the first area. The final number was -676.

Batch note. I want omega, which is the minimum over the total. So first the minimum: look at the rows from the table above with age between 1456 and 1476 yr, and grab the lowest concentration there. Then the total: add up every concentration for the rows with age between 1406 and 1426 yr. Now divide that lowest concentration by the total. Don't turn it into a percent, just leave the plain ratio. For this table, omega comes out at 0.27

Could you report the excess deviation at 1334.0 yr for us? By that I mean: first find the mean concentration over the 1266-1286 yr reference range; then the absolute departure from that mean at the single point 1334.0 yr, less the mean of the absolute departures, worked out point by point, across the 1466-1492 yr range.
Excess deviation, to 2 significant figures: 16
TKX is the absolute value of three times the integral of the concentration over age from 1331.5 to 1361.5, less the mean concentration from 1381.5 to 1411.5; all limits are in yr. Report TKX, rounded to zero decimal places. 2210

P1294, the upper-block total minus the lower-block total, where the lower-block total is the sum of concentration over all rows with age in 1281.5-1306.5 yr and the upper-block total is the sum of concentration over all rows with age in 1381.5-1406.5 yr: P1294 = -3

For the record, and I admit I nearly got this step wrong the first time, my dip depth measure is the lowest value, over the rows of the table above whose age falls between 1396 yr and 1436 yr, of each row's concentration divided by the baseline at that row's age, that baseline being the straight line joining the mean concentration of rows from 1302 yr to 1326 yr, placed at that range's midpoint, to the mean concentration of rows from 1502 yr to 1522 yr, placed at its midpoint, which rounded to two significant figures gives 0.97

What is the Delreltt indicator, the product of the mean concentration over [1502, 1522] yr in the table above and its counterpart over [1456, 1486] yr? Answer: 1992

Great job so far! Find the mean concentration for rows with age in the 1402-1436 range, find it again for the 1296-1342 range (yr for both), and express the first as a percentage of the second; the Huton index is 157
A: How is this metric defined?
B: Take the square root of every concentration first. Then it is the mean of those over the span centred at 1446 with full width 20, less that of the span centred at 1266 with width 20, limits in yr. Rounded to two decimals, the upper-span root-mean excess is 0.15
